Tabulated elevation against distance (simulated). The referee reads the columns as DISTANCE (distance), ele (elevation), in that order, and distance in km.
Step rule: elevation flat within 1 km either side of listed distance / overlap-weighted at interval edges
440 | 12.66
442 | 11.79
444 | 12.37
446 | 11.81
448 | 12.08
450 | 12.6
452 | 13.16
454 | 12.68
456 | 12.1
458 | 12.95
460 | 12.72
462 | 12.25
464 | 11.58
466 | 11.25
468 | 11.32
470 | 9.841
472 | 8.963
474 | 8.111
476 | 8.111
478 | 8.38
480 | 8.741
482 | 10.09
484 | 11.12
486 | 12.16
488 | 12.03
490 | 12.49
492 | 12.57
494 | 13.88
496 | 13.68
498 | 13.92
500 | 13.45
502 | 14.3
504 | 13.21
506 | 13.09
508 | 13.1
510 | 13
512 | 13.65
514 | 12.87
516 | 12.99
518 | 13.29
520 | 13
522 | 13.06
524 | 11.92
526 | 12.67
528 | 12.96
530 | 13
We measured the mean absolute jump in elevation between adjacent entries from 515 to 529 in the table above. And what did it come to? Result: 0.472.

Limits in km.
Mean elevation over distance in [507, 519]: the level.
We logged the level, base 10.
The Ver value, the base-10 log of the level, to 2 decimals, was 1.12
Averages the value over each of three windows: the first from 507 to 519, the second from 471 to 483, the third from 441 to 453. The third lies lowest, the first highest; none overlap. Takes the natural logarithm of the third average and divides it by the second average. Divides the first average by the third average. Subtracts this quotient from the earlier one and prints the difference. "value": -0.78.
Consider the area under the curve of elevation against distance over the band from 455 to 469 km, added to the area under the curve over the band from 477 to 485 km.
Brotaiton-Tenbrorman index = 245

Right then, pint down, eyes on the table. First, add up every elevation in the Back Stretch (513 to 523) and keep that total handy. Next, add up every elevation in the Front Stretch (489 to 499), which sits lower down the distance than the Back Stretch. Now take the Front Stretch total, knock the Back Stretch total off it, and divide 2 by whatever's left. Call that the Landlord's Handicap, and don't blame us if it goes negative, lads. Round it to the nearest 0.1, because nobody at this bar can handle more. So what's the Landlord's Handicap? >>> 1.5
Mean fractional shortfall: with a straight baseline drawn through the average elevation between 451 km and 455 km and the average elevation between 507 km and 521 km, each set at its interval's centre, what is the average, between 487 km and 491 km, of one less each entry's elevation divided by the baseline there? 0.06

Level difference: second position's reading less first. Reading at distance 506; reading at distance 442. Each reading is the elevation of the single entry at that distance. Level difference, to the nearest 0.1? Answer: -1.3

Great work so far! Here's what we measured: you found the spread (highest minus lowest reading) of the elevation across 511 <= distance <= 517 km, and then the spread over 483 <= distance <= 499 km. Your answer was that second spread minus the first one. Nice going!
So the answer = 2.0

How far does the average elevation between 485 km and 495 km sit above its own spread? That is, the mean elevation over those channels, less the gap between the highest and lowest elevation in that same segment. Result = 10.8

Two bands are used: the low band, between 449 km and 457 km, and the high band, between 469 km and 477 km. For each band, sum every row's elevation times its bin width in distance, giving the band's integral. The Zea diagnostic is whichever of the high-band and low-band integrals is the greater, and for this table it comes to 101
